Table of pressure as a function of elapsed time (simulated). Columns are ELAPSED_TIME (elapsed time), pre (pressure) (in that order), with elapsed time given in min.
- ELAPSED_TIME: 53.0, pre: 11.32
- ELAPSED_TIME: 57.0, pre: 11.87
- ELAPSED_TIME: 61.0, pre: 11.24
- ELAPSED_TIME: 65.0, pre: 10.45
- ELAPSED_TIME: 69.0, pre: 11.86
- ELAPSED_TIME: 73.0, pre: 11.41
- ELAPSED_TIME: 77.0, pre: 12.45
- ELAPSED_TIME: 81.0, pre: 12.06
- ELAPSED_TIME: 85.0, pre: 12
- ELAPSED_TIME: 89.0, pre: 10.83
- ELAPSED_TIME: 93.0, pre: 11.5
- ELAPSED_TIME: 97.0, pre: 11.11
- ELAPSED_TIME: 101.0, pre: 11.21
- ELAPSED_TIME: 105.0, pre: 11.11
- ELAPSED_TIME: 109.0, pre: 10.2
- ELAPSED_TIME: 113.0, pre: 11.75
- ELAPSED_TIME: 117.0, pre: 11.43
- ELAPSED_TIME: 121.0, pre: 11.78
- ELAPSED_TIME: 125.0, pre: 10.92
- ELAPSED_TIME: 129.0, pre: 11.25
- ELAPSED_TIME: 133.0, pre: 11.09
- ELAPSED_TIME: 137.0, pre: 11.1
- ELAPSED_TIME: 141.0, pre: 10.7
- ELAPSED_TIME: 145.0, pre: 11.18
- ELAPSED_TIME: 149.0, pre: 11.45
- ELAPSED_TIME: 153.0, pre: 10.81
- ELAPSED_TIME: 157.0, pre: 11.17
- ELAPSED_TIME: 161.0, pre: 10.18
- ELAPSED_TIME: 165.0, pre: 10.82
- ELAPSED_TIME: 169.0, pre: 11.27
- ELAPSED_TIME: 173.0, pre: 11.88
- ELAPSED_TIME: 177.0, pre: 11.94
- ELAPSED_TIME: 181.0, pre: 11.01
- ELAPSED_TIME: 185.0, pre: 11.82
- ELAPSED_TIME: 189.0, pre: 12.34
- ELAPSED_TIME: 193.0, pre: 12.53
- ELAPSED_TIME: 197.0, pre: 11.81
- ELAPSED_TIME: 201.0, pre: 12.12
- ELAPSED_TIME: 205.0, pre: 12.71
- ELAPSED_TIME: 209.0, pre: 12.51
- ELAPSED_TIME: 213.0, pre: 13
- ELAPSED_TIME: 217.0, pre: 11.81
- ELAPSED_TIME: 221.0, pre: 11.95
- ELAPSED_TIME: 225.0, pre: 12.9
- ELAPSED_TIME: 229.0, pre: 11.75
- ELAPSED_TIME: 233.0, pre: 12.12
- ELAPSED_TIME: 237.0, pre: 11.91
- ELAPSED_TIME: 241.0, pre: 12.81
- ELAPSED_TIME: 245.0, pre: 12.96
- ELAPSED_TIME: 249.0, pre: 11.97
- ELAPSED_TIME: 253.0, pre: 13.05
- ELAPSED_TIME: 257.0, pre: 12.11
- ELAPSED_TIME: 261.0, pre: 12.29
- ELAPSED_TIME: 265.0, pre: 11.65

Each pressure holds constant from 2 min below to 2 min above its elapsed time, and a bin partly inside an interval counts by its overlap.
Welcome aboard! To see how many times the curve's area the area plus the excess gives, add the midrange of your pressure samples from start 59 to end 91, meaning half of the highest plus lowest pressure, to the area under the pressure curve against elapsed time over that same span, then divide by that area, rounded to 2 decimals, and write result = 1.03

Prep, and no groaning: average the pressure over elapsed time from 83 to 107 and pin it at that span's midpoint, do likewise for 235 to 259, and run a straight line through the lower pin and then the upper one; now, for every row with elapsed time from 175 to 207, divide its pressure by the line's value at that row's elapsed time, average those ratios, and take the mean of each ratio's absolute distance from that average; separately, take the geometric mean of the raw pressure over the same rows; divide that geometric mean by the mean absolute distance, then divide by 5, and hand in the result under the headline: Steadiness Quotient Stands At 83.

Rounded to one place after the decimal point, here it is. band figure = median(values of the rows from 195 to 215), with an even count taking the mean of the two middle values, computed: 12.5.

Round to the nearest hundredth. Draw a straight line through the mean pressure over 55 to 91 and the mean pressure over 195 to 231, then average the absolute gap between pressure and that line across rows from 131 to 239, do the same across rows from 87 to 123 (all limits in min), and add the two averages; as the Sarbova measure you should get 1.15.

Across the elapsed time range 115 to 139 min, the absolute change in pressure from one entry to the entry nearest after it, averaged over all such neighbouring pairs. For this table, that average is 0.34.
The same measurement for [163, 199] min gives 0.54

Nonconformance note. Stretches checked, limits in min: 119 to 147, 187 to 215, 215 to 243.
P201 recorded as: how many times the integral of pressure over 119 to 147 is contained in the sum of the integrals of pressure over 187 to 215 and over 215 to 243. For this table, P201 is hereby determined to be 2.21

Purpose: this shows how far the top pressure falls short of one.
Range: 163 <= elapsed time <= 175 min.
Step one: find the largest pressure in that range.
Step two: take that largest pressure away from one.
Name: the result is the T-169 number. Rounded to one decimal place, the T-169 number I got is -10.9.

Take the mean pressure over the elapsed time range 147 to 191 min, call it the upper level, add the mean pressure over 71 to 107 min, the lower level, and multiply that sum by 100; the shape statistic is 2286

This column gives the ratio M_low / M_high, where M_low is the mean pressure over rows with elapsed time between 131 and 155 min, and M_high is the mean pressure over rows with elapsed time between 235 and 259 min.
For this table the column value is 0.89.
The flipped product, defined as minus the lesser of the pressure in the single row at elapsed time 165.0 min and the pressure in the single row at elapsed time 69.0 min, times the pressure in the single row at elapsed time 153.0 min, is -117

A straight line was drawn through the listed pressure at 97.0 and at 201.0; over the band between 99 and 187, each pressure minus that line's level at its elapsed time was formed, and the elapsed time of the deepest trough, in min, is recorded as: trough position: 161.0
